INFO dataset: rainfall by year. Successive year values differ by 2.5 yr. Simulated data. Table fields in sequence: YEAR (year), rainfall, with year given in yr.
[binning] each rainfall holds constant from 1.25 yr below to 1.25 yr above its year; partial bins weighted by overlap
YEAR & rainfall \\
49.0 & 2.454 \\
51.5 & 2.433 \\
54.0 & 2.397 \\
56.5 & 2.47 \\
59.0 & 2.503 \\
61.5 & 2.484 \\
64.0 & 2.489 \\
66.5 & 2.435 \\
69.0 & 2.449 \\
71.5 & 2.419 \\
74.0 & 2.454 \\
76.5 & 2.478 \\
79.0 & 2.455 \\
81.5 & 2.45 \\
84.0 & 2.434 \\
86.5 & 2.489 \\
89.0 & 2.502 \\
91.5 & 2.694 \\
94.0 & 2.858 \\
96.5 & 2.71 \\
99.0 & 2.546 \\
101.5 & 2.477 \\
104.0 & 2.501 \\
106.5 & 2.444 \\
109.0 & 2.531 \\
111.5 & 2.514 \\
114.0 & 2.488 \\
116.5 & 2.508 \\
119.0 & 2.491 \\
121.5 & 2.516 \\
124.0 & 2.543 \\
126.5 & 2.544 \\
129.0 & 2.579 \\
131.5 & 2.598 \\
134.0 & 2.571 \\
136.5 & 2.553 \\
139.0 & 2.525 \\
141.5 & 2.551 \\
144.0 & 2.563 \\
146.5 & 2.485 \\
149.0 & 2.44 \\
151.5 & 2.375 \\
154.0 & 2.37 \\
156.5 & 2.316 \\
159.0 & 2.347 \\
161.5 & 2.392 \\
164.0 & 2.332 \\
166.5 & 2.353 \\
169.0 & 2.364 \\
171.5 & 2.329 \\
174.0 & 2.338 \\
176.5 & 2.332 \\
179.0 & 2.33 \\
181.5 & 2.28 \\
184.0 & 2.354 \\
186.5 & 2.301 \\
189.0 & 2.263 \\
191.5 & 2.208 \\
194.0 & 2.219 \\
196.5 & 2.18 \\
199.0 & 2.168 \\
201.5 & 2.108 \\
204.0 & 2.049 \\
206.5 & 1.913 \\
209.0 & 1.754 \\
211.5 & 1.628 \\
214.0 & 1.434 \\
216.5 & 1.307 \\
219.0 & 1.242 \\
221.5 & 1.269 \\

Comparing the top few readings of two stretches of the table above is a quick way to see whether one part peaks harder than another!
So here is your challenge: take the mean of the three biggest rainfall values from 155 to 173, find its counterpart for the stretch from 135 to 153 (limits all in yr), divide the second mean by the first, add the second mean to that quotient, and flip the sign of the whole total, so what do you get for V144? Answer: -3.63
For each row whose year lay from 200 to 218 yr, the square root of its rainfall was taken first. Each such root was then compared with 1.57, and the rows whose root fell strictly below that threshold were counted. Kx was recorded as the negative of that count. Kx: -7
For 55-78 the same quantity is -4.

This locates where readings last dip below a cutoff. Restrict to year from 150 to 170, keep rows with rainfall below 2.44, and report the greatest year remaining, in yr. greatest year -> 169.0 yr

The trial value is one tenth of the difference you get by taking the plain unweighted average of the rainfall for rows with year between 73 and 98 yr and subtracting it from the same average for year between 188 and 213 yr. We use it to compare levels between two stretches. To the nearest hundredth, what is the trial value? -0.05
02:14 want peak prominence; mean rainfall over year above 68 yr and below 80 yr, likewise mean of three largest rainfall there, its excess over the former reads 0.011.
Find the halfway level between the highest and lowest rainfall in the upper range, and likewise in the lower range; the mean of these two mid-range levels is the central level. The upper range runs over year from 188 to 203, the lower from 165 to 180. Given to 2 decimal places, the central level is 2.27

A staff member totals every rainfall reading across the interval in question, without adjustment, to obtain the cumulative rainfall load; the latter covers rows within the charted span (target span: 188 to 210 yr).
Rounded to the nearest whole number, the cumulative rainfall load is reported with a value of 19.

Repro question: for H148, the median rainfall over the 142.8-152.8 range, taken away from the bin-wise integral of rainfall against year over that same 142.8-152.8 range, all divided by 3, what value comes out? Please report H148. 7.40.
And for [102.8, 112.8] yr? 7.49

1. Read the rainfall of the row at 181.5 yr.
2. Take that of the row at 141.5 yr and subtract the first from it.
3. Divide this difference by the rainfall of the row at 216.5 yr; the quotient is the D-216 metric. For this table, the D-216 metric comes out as 0.21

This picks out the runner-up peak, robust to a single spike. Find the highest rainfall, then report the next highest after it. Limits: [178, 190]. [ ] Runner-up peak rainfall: 2.33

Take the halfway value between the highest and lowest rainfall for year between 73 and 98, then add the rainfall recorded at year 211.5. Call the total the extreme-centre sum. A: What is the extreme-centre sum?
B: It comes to 4.3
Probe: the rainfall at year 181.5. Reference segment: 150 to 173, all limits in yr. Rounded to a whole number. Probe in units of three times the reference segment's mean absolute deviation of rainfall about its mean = 39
